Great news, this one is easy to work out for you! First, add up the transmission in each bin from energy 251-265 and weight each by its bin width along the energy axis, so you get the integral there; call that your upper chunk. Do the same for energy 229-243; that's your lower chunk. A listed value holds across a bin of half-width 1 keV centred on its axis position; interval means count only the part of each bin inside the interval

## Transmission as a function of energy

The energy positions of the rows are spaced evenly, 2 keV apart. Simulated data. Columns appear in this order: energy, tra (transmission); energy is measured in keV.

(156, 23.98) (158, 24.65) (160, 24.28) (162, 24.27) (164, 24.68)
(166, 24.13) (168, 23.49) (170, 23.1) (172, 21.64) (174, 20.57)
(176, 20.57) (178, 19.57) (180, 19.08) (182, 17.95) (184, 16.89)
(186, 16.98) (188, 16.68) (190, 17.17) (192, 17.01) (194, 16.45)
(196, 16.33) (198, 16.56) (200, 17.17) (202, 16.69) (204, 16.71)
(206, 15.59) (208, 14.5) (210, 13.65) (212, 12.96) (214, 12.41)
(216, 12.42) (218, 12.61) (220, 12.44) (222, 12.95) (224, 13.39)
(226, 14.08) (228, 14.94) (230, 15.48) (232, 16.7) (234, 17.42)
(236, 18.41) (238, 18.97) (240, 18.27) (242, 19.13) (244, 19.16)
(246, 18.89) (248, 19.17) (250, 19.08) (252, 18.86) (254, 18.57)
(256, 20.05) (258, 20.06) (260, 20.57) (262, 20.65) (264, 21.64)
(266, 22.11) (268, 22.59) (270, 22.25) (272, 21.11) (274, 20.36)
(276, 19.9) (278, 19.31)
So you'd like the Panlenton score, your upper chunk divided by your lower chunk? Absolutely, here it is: 1.13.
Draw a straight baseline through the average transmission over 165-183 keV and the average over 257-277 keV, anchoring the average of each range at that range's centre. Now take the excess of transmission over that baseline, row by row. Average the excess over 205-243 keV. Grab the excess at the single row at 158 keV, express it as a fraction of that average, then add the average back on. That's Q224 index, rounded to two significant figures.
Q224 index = -6.6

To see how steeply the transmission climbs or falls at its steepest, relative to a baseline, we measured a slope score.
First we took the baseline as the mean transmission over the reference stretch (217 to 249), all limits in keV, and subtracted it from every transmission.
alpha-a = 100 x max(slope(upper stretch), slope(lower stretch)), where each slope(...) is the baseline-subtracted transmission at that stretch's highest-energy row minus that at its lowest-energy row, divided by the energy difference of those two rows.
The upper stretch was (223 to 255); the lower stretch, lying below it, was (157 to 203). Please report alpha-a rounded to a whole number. 17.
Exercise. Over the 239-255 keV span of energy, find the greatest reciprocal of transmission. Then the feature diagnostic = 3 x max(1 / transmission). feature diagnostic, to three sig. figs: 0.164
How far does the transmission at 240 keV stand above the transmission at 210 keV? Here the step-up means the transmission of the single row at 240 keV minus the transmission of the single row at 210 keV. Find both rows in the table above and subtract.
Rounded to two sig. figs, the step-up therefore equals 4.6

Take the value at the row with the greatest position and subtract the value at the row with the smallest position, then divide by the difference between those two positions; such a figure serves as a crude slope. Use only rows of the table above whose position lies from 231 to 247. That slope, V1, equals 0.16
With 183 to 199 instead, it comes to -0.02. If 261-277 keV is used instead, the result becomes -0.05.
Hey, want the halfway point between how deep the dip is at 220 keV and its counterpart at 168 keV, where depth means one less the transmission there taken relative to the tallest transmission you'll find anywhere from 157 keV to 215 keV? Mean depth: 0.27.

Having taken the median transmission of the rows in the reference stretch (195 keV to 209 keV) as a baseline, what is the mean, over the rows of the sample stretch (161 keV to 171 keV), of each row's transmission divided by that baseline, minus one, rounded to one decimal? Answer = 0.4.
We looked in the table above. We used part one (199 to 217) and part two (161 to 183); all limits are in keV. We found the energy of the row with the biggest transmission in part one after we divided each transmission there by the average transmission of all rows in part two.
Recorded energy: 200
